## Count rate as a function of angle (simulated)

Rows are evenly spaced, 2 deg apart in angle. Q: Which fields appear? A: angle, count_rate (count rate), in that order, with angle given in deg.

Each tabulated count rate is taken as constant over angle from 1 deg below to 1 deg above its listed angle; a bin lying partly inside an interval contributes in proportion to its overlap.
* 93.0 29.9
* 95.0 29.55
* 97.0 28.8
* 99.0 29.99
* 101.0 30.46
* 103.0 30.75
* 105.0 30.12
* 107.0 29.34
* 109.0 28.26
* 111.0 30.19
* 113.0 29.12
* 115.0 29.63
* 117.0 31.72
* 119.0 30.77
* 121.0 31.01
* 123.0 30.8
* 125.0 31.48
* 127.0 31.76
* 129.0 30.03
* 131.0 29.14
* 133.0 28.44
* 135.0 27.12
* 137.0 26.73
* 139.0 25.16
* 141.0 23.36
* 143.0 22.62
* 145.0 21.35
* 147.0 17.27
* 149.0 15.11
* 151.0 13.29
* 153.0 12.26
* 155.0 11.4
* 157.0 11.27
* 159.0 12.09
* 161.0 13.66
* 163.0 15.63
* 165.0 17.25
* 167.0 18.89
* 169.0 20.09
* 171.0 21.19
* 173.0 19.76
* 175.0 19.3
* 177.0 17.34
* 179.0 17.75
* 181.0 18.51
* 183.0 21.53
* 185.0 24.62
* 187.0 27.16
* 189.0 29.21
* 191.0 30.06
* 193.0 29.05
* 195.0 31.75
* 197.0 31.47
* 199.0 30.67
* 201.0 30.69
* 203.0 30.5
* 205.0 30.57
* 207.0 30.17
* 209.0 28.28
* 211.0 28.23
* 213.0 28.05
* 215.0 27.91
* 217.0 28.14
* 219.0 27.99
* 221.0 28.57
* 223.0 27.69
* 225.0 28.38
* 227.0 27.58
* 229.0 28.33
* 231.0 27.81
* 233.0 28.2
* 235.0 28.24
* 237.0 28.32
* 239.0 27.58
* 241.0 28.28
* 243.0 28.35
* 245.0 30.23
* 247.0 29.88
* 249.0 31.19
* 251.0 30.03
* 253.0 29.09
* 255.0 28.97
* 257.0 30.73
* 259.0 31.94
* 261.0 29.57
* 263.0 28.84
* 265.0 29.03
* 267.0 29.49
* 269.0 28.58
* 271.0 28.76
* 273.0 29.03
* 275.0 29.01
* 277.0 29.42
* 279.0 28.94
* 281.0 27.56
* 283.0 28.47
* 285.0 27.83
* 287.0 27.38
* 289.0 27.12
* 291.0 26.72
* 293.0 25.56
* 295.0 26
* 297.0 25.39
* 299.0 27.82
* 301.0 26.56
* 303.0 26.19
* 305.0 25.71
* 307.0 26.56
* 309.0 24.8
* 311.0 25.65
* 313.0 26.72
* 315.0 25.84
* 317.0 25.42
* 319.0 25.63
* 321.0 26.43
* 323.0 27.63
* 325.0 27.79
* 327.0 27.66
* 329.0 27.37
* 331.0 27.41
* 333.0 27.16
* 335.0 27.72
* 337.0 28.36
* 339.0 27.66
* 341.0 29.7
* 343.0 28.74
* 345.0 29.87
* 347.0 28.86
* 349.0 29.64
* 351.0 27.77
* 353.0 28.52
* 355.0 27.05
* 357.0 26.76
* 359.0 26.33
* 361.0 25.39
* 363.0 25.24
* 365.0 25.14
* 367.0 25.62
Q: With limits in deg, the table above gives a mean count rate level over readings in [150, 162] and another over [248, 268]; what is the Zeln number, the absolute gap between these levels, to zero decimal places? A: 18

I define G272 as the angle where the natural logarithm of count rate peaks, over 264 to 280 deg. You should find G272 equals 267.0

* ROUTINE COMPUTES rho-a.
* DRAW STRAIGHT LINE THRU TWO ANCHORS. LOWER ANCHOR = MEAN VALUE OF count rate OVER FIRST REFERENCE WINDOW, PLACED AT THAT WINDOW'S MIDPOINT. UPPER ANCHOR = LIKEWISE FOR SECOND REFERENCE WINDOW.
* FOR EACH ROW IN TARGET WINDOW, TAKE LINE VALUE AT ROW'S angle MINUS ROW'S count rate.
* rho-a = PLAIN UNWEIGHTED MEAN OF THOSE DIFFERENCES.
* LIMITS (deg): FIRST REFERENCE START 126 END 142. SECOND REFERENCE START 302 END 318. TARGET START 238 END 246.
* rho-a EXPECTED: -2.0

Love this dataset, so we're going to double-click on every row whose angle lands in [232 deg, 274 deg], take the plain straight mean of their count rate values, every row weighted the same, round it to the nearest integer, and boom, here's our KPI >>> 29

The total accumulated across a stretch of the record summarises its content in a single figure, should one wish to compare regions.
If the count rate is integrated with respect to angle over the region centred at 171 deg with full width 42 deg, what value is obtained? 785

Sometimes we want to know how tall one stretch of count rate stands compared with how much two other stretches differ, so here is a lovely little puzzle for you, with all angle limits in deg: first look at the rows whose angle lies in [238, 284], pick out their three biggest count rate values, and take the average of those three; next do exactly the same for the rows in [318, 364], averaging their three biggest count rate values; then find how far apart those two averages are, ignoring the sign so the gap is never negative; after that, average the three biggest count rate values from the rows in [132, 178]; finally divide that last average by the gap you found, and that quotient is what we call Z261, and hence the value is 17.7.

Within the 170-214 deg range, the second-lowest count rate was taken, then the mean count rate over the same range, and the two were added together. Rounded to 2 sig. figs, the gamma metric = 44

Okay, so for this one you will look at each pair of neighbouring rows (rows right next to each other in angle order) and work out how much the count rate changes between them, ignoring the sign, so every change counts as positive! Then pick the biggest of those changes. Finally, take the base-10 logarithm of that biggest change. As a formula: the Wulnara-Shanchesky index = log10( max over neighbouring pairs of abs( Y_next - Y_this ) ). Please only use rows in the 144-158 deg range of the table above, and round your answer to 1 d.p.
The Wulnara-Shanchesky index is 0.6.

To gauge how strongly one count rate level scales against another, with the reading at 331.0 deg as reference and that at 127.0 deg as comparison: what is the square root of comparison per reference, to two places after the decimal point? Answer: 1.08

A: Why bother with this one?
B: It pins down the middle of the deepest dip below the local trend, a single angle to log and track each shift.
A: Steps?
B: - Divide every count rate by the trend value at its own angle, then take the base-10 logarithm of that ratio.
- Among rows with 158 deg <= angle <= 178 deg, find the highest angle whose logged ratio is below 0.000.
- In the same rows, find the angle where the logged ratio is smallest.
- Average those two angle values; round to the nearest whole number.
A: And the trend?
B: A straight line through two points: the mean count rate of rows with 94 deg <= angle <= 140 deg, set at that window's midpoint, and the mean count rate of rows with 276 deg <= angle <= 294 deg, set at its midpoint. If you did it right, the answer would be 168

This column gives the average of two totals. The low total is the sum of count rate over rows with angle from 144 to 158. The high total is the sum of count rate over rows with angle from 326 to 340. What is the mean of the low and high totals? 148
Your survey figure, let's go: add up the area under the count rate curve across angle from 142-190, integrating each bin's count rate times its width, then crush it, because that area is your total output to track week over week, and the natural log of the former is 6.78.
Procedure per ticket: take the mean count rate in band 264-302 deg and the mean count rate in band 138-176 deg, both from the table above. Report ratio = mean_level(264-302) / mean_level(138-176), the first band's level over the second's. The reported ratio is 1.60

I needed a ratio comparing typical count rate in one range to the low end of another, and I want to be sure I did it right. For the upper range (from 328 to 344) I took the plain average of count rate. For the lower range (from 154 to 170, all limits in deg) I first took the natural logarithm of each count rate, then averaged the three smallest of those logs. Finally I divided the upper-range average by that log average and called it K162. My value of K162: 11.4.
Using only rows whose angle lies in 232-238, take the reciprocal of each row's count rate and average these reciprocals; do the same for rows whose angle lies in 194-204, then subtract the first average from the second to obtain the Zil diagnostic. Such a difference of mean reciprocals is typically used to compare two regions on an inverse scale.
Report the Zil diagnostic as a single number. -0.0031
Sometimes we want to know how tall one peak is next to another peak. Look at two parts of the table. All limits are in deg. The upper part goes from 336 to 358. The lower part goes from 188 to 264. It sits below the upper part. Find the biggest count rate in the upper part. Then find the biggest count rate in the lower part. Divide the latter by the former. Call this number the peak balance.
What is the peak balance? 1.07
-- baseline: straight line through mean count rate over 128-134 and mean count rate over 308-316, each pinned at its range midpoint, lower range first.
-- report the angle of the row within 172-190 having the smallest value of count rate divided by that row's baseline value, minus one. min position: 177.0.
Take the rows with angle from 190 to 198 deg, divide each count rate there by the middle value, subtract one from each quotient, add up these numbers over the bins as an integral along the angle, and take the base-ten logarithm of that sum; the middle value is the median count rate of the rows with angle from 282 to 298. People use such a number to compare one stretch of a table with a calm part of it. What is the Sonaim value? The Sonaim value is 0.0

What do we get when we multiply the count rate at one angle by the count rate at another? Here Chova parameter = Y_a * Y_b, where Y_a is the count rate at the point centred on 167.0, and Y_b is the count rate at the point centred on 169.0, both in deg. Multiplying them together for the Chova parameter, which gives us 380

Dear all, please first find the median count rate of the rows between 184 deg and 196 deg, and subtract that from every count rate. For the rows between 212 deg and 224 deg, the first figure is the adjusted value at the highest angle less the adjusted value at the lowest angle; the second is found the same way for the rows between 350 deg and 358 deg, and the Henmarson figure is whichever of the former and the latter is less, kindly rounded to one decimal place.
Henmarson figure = -1.0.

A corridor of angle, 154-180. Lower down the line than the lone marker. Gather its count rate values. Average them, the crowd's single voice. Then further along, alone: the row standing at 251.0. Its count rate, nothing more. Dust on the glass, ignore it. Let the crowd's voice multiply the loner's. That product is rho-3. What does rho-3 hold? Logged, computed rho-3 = 498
